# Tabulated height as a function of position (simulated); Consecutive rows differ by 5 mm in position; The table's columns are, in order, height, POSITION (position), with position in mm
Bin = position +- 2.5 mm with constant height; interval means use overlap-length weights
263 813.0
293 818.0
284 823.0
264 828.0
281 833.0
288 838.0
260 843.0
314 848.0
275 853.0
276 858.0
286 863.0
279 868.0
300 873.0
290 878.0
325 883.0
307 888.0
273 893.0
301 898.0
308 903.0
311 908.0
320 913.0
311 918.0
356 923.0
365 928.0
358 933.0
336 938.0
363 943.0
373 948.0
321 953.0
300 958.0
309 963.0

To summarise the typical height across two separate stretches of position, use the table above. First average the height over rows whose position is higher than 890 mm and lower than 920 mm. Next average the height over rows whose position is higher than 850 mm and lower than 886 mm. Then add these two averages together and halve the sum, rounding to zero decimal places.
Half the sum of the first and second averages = 297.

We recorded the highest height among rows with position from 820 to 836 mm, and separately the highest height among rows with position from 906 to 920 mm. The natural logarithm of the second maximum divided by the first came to 0.119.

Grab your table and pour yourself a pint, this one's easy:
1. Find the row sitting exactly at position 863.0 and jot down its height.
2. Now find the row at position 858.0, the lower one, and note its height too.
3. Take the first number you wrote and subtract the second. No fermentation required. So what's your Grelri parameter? 10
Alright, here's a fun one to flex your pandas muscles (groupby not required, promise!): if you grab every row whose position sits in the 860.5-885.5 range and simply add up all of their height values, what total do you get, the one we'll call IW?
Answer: 1480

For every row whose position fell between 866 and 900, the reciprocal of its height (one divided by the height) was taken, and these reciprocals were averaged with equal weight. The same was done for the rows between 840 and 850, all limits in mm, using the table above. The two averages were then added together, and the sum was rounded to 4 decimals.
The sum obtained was 0.0069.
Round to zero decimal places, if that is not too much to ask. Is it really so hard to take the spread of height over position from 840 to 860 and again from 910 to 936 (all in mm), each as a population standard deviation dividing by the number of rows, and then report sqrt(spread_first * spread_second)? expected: 21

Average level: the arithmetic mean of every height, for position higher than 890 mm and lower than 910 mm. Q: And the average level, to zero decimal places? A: 298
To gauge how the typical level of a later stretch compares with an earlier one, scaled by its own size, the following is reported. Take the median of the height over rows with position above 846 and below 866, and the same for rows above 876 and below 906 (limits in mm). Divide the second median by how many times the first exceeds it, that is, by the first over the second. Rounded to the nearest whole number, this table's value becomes 329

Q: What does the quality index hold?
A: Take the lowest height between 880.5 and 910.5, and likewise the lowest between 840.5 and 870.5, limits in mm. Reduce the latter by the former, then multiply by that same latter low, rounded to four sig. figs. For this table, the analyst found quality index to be -3380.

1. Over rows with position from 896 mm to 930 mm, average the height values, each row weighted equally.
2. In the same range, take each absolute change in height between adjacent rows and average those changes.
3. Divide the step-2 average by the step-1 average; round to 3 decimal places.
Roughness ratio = 0.042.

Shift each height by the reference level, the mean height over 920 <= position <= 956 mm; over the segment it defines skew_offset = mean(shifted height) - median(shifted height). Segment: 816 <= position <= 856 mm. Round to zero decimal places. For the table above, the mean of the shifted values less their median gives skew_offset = 0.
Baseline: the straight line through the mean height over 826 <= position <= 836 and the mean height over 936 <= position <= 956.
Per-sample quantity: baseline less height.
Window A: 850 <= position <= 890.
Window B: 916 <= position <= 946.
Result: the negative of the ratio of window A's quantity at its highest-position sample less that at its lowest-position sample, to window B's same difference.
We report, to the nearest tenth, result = -0.3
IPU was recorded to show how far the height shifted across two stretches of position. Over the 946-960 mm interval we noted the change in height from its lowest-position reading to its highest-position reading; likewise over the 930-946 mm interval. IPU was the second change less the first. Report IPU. 78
